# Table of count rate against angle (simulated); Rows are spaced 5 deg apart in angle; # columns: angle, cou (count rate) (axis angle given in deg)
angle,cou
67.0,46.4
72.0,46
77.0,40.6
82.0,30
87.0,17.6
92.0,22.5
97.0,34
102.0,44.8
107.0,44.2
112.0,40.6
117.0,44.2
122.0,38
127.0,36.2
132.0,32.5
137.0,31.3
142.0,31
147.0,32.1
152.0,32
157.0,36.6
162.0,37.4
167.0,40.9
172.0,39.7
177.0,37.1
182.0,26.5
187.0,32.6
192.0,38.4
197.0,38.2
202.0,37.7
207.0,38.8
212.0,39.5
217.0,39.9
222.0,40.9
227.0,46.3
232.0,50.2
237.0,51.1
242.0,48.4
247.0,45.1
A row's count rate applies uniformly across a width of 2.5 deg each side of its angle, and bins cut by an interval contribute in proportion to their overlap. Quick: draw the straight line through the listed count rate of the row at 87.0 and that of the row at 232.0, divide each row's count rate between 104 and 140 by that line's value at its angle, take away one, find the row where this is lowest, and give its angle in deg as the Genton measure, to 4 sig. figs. 137.0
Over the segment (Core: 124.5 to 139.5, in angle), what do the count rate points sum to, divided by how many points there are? 33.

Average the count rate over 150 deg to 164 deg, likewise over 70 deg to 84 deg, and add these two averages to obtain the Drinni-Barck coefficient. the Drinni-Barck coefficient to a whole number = 74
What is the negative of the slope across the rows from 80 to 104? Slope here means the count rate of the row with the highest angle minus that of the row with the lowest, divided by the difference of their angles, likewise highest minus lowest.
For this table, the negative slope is -0.74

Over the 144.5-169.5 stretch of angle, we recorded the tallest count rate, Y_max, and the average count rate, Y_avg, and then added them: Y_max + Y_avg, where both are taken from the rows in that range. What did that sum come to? 77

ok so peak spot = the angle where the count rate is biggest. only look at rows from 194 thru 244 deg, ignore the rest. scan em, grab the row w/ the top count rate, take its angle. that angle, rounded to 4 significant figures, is 237.0 deg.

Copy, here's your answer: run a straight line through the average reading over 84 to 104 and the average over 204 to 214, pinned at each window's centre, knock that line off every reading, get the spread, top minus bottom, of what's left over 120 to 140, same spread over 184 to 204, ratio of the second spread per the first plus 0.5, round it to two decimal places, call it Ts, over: 1.18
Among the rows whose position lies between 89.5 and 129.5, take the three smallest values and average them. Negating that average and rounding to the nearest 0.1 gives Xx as -30.9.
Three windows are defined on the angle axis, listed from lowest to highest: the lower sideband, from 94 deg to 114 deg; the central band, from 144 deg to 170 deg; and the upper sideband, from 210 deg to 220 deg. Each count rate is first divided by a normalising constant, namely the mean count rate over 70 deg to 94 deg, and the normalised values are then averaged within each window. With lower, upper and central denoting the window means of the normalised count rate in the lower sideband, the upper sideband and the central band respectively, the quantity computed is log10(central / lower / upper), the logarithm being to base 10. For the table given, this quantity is -0.16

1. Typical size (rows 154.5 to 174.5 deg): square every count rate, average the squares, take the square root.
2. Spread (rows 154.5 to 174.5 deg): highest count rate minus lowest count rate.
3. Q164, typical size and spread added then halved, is 21.5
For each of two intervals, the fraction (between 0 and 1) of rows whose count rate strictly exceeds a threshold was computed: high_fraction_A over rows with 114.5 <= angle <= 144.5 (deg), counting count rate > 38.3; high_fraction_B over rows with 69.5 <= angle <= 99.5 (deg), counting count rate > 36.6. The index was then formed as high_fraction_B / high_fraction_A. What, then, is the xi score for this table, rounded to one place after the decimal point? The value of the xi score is 2.0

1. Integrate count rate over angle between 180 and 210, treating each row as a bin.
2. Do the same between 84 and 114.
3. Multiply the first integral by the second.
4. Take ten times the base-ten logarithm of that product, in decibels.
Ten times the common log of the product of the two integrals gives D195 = 60.3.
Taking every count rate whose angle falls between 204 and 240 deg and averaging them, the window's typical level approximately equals 43.8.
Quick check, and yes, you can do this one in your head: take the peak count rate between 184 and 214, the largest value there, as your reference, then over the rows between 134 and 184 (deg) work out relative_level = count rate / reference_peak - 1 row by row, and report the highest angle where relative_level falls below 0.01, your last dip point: 182.0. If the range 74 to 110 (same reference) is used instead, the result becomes 97.0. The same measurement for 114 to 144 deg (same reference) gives 142.0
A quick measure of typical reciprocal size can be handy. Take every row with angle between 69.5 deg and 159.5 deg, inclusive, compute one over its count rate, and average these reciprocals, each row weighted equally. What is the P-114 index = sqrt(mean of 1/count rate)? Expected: 0.173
